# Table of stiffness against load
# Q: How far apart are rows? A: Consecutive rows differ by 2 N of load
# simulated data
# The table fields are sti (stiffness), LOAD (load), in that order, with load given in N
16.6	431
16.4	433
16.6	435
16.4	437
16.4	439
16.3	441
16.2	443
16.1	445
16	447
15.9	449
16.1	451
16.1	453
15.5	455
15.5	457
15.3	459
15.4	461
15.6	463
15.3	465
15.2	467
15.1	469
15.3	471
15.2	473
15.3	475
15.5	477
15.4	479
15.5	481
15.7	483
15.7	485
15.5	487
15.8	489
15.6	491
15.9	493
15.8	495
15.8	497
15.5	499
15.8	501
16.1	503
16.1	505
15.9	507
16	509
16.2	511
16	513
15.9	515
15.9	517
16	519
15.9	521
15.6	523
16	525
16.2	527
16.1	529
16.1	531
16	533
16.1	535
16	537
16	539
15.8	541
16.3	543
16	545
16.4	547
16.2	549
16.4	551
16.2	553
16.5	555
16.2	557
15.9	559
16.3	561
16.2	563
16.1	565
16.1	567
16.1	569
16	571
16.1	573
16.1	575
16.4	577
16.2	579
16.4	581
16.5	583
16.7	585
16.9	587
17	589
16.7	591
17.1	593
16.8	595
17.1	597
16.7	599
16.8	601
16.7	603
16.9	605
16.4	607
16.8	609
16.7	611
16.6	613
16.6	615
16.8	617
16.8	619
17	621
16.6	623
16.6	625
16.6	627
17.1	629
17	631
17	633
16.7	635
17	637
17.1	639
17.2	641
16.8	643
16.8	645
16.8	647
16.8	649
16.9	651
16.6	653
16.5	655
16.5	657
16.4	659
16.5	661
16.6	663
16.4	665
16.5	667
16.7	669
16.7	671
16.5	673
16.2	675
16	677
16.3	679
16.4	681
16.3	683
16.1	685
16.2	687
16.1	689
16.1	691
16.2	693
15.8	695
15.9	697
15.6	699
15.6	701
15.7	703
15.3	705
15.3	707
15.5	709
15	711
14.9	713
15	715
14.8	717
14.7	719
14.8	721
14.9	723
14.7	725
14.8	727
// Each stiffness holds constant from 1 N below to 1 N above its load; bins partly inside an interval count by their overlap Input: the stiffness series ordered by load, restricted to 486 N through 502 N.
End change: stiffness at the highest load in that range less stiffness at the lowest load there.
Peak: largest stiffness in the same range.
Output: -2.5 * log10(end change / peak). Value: 4.3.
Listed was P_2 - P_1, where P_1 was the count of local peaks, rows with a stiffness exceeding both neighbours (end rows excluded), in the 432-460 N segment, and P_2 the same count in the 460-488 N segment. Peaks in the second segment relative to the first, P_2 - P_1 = 2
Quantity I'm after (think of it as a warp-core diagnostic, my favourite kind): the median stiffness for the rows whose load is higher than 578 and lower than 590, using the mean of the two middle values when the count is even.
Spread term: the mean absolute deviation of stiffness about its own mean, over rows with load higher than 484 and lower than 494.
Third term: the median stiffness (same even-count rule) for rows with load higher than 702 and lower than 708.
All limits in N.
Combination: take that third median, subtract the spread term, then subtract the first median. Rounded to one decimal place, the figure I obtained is -1.4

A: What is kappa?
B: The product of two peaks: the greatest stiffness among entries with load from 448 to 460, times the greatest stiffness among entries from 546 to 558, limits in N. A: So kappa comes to 266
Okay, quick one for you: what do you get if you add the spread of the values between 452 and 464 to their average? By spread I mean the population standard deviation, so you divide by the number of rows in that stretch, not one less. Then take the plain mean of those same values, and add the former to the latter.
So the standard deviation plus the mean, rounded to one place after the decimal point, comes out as 15.8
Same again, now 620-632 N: 17.0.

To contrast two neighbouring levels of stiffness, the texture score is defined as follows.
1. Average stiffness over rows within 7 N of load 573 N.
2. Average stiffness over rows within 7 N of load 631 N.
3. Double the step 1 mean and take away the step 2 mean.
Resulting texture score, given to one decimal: 15.4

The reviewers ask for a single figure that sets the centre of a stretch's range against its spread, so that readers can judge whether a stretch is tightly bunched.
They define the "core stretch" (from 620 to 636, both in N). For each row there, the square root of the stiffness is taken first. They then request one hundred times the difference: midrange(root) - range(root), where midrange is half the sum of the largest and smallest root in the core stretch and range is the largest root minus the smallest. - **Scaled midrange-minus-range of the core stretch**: 404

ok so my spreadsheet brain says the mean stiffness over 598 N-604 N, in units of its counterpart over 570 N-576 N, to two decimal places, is 1.04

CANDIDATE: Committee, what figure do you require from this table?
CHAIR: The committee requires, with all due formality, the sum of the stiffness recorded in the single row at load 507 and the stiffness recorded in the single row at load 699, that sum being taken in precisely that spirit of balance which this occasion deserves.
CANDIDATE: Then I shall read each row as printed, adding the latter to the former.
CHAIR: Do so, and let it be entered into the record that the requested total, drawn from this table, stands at 31.5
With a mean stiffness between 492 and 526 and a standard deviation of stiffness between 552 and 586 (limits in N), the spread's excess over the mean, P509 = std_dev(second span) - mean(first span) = -15.7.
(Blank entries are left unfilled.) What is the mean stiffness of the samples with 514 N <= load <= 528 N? 15.9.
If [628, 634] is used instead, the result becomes 17.0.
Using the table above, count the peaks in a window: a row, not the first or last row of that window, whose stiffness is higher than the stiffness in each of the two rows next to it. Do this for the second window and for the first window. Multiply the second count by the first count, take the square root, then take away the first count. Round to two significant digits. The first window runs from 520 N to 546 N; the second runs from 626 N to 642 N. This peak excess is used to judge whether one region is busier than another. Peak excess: -1.3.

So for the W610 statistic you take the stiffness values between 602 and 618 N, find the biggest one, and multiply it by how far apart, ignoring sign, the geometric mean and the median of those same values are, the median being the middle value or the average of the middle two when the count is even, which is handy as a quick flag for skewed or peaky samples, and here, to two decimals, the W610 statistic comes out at 0.22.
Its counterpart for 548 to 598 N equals 1.78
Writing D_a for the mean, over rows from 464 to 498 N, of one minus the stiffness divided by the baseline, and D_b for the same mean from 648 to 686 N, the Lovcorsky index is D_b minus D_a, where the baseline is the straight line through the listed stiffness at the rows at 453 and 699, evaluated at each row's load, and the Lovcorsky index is -0.08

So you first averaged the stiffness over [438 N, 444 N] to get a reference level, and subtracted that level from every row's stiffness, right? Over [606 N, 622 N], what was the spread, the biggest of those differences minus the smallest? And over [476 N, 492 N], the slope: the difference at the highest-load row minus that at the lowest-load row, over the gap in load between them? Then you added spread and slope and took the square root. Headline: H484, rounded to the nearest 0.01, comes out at 0.78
